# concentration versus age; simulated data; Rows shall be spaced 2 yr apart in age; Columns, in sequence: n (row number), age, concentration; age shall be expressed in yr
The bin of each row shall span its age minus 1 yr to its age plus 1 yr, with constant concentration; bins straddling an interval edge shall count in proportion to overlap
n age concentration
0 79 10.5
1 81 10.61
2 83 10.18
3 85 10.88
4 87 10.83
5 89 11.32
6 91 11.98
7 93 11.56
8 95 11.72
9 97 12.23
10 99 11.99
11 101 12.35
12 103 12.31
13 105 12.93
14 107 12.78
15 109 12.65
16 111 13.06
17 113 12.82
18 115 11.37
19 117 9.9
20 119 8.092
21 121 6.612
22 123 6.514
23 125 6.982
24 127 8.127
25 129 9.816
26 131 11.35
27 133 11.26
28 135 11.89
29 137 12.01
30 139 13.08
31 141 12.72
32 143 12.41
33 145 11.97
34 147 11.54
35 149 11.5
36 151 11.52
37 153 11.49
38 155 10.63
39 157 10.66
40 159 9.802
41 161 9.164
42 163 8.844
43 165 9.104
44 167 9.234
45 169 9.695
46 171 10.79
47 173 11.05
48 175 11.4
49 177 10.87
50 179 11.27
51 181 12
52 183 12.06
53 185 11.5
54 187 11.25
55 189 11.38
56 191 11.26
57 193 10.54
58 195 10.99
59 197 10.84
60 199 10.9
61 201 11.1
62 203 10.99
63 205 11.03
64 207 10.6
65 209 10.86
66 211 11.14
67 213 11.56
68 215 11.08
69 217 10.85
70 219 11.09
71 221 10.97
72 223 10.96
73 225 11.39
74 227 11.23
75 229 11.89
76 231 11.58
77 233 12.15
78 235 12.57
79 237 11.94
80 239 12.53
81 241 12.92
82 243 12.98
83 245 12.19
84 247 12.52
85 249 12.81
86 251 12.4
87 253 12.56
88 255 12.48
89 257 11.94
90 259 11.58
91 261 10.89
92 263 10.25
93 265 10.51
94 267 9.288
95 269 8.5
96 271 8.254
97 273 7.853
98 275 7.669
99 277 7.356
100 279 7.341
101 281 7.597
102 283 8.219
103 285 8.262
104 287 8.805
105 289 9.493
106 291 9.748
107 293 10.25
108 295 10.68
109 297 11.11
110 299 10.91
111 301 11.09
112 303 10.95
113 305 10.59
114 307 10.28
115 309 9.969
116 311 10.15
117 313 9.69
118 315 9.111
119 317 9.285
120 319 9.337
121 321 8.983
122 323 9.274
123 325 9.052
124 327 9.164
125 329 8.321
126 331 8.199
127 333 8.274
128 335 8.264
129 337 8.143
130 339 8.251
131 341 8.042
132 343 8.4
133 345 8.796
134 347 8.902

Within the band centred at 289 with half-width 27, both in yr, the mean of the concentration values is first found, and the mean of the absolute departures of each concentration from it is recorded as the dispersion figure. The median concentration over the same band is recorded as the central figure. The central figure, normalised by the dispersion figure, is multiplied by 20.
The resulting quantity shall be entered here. 179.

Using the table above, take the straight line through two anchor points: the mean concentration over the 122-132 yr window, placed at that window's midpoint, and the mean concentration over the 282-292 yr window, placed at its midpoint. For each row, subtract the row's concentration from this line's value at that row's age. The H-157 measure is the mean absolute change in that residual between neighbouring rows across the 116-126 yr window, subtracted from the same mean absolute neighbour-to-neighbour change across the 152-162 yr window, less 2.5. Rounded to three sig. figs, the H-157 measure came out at -2.87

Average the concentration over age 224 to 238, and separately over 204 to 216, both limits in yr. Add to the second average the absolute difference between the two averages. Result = 11.8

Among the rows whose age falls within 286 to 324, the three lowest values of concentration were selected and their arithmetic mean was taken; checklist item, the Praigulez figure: 9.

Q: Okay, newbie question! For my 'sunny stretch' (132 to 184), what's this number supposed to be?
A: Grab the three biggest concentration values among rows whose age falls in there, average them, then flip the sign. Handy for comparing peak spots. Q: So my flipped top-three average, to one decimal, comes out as -12.7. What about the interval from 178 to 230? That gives -12.0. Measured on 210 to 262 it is -12.9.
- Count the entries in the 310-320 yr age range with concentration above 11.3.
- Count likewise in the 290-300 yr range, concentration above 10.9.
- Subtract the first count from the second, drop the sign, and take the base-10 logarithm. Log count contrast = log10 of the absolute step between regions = 0.3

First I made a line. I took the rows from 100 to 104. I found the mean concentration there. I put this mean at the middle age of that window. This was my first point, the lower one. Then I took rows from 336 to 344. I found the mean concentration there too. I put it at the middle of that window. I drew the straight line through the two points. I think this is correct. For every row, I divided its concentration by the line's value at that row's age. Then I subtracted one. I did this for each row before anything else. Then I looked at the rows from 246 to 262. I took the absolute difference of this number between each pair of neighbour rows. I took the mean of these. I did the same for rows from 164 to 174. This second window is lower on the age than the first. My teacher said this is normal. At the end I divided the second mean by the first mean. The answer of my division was 1.3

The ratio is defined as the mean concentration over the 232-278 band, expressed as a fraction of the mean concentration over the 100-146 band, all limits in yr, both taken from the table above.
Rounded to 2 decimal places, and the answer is 1.00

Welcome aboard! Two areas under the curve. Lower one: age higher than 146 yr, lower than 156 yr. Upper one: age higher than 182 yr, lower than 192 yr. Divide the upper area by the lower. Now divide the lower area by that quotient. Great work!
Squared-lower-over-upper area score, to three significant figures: 112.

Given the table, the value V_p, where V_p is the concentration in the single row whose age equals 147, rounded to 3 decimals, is 11.540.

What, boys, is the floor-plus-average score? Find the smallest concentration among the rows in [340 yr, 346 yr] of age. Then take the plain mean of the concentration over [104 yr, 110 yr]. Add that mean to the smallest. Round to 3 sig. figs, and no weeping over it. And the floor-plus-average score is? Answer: 20.8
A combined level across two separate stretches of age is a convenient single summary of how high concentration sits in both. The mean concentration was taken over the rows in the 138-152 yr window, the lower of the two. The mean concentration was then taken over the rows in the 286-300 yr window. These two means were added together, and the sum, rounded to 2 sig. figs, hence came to 22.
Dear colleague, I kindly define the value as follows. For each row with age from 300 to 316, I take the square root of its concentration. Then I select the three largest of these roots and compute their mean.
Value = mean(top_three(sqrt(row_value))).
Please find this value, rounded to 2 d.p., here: 3.30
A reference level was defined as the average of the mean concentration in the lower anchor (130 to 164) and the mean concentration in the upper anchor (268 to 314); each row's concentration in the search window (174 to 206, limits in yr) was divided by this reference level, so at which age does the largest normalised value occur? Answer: 183 yr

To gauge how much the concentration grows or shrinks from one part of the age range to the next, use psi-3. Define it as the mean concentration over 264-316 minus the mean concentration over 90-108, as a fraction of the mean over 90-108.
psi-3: -0.23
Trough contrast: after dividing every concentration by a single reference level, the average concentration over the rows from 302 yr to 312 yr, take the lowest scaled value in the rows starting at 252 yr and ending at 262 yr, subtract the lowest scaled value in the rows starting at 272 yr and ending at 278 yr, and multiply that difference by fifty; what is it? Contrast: 17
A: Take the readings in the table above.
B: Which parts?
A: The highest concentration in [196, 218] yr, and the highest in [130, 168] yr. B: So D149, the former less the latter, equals -1.5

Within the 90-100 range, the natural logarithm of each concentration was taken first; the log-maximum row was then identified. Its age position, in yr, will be 97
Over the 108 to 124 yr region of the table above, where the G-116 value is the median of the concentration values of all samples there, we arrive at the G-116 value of 10.6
